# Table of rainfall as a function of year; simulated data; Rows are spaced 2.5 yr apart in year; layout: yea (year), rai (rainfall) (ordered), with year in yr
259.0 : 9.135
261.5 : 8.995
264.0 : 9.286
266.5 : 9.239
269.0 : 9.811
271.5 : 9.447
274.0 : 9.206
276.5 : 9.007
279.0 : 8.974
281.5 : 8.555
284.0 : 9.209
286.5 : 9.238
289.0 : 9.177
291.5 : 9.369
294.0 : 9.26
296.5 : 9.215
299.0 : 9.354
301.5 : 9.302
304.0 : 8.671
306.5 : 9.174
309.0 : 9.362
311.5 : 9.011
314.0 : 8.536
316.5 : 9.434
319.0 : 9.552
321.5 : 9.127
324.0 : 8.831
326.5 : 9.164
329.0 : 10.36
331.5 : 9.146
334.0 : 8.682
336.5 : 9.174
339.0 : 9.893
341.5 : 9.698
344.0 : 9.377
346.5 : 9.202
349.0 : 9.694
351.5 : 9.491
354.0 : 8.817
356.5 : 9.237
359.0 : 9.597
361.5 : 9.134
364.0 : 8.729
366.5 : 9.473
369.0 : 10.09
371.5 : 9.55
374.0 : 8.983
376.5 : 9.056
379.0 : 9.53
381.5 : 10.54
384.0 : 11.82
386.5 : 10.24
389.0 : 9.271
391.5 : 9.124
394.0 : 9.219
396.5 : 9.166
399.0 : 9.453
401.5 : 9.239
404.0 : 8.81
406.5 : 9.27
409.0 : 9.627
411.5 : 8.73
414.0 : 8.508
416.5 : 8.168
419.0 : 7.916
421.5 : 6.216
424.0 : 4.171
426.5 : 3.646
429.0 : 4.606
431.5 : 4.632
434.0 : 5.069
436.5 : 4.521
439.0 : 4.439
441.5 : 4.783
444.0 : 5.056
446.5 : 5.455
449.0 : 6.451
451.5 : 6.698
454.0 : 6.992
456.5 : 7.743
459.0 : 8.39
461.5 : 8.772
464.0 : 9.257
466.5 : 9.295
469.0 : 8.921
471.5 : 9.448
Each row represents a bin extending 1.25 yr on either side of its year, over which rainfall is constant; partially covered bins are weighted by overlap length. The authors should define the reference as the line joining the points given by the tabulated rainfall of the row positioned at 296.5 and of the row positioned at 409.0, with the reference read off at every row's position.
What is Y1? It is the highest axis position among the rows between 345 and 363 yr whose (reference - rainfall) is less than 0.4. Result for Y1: 361.5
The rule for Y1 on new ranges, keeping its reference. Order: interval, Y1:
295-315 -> 311.5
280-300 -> 299.0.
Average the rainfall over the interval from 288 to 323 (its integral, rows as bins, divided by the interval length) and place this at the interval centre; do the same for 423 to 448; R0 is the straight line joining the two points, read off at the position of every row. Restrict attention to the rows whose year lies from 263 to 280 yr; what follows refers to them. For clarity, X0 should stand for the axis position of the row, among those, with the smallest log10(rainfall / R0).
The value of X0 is 264.0 yr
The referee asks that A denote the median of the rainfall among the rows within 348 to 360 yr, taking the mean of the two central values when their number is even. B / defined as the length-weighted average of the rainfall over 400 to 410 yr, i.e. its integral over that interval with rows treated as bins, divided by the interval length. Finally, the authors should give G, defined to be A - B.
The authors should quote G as 0.3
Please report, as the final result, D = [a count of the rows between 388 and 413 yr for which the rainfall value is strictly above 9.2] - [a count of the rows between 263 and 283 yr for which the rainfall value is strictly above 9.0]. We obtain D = 0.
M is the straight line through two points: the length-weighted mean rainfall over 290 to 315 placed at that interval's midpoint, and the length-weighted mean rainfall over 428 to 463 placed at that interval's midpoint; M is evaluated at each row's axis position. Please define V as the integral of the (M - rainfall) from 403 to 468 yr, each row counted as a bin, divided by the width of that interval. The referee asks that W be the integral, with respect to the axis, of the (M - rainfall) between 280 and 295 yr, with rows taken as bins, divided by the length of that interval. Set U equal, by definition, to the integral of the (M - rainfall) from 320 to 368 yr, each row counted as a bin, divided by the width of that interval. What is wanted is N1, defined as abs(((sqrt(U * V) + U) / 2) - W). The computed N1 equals 0.5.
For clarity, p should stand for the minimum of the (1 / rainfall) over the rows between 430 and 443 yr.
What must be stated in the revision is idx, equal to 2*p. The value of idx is 0.395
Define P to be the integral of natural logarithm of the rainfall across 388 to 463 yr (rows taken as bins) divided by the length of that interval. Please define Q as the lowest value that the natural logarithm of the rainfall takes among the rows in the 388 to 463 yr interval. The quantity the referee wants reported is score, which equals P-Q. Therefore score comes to 0.63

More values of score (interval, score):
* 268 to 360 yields 0.08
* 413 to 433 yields 0.44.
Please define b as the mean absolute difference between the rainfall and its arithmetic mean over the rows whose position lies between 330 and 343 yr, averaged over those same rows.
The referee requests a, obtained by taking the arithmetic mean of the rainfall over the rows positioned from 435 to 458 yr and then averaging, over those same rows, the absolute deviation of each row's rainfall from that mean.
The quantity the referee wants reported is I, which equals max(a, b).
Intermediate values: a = 1.05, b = 0.38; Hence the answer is 1.05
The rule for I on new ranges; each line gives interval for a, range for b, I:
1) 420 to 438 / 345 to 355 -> 0.54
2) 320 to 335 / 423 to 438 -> 0.38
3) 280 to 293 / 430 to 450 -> 0.46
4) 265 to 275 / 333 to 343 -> 0.43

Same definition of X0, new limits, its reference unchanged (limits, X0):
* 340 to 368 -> 354.0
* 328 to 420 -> 334.0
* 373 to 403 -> 374.0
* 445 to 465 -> 446.5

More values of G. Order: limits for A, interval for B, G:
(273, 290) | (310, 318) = 0.2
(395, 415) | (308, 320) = 0.0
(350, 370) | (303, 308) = 0.4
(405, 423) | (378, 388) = -2.0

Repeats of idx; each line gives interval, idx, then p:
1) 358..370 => 0.198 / 0.099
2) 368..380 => 0.198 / 0.099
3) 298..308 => 0.214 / 0.107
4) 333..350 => 0.202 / 0.101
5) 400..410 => 0.208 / 0.104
